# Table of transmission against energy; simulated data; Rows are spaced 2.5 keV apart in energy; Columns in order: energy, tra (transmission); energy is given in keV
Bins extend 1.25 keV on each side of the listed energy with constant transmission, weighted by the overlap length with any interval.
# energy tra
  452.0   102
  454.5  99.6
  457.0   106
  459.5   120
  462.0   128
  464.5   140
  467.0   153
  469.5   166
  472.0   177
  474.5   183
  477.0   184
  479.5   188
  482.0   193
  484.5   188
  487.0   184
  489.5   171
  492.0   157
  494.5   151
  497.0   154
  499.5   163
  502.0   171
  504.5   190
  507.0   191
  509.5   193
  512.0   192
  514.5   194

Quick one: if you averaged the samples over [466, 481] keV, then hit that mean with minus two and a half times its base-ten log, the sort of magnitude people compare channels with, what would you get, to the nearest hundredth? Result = -5.61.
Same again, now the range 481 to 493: -5.63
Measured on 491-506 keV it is -5.54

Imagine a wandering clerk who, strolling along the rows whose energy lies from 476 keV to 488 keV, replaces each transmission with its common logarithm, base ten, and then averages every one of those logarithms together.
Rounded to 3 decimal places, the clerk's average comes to 2.273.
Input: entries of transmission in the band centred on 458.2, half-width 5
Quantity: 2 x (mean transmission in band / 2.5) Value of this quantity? 91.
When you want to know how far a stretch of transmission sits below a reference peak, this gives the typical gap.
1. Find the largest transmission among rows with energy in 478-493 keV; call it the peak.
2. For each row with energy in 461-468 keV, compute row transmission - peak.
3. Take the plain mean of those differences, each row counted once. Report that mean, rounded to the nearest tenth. -52.7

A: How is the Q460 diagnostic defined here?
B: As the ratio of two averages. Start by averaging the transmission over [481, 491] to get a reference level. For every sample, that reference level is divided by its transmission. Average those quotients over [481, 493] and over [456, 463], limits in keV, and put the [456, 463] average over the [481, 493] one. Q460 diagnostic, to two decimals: 1.51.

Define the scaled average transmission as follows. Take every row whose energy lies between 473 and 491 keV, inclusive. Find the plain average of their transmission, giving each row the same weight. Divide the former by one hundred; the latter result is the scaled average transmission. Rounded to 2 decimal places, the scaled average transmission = 1.84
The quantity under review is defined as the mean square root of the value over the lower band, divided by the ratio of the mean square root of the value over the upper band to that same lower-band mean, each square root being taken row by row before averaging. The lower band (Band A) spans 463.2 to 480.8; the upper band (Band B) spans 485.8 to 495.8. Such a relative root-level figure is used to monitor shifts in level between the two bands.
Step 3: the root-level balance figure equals 13.2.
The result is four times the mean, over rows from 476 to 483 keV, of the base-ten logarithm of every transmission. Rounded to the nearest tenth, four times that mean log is 9.1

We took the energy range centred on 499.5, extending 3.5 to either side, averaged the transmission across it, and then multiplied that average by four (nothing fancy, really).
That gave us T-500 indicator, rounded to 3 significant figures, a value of 651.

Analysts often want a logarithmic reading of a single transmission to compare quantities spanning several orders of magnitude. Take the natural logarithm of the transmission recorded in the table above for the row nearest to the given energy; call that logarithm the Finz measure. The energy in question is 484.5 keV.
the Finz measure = 5.24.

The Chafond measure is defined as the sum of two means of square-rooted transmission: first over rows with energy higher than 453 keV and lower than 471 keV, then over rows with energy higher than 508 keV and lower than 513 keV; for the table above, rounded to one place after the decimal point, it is 25.3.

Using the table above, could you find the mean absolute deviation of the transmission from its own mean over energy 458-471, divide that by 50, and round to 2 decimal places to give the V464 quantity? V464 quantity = 0.29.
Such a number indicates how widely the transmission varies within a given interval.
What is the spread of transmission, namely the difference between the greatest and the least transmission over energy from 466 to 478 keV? 31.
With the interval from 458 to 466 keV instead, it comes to 20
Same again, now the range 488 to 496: 20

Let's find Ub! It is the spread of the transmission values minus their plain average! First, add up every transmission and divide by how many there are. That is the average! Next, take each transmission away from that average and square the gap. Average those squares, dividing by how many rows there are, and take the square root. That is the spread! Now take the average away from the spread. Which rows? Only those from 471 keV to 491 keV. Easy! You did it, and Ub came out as -177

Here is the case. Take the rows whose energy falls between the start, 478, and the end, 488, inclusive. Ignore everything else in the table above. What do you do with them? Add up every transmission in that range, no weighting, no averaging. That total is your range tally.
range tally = 753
